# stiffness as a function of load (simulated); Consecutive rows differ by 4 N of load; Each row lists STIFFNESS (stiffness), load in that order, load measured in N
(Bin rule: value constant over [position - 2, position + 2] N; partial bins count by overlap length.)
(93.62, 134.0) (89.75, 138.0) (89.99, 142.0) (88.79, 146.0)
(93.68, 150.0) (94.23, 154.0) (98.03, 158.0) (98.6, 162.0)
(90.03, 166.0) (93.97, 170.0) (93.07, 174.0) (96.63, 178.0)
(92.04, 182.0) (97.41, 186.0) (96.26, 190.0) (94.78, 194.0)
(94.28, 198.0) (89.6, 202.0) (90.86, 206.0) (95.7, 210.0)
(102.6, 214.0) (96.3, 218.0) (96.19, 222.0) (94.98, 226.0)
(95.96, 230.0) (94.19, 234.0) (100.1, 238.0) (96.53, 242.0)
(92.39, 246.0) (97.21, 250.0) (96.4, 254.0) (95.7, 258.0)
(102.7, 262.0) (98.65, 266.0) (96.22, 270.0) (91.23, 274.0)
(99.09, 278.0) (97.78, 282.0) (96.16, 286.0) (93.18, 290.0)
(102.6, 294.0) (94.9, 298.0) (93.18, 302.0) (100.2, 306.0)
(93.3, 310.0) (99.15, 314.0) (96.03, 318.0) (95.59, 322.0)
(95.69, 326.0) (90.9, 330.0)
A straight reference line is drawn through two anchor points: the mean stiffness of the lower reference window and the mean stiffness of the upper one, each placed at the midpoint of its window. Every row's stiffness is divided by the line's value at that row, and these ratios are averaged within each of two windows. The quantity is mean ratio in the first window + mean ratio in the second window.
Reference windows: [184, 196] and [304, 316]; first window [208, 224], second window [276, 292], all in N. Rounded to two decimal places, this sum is 2.01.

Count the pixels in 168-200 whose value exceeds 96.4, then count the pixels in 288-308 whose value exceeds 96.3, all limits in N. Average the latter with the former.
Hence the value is 2.0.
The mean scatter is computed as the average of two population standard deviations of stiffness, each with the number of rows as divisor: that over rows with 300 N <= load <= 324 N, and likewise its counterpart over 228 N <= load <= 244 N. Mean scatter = 2.4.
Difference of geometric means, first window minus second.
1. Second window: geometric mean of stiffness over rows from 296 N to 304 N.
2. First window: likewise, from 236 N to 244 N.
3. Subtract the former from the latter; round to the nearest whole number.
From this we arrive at 4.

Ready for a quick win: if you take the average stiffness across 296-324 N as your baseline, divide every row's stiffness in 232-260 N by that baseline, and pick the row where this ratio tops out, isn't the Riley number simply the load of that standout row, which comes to 238.0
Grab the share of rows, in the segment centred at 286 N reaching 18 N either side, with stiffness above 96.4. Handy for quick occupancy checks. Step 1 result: 0.33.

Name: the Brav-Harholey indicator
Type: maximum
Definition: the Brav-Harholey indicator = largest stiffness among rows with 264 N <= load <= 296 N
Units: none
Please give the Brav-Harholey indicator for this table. 102.6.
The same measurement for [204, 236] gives 102.6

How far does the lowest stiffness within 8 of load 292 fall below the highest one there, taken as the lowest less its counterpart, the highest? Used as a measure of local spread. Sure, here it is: -9.4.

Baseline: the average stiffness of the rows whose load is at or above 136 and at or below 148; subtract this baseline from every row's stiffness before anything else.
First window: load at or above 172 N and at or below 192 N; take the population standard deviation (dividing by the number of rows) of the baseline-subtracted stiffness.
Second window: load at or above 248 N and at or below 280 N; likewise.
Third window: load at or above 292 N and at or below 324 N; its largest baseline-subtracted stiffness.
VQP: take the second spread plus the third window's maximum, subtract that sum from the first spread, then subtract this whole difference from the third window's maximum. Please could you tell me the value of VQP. 27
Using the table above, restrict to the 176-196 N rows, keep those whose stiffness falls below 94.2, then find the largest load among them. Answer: 182.0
